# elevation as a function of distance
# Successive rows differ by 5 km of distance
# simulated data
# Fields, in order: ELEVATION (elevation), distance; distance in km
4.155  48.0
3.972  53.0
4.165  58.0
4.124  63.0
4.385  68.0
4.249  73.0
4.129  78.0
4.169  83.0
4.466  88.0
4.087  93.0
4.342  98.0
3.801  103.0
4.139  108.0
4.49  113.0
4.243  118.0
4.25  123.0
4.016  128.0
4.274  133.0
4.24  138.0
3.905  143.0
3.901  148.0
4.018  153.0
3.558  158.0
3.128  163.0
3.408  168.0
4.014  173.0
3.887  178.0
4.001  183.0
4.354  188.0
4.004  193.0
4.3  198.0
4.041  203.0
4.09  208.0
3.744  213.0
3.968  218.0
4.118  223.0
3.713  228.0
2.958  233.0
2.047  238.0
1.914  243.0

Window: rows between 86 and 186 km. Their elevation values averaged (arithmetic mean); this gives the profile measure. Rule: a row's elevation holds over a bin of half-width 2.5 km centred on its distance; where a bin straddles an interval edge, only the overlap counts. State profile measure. 4.01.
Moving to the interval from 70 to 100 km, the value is 4.24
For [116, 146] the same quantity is 4.15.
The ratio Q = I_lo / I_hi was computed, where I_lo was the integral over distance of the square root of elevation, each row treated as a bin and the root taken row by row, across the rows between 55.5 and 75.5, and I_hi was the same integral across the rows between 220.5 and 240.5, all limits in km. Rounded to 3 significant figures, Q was 1.16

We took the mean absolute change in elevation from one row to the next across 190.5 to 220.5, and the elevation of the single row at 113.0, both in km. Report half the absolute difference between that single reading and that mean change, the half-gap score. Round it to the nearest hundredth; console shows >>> 2.13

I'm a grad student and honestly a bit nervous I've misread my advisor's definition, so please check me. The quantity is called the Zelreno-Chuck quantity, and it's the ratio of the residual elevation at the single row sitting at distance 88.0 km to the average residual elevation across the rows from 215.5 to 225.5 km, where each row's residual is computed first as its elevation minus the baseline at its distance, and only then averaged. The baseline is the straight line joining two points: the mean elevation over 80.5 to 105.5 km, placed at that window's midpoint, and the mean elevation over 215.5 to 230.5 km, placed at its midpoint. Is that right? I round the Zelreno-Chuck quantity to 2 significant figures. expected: 2.7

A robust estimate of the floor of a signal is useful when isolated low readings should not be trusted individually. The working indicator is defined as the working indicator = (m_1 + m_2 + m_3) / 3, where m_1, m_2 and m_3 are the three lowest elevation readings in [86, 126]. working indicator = 4.01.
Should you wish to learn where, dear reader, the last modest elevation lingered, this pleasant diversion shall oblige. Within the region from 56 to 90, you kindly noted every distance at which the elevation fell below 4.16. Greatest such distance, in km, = 78.0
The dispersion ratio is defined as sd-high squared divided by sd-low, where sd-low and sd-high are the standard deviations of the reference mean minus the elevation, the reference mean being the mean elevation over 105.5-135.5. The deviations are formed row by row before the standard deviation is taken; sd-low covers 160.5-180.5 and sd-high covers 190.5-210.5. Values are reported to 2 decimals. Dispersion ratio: 0.04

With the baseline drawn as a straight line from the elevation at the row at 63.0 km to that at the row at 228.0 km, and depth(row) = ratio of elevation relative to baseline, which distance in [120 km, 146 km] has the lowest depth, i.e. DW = 143.0 km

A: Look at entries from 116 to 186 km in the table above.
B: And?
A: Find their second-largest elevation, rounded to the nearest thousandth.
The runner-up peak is 4.250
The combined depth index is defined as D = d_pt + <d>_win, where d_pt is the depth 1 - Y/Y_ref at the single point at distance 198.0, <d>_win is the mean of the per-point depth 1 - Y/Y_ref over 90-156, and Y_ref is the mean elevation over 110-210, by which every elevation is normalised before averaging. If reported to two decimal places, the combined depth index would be -0.10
